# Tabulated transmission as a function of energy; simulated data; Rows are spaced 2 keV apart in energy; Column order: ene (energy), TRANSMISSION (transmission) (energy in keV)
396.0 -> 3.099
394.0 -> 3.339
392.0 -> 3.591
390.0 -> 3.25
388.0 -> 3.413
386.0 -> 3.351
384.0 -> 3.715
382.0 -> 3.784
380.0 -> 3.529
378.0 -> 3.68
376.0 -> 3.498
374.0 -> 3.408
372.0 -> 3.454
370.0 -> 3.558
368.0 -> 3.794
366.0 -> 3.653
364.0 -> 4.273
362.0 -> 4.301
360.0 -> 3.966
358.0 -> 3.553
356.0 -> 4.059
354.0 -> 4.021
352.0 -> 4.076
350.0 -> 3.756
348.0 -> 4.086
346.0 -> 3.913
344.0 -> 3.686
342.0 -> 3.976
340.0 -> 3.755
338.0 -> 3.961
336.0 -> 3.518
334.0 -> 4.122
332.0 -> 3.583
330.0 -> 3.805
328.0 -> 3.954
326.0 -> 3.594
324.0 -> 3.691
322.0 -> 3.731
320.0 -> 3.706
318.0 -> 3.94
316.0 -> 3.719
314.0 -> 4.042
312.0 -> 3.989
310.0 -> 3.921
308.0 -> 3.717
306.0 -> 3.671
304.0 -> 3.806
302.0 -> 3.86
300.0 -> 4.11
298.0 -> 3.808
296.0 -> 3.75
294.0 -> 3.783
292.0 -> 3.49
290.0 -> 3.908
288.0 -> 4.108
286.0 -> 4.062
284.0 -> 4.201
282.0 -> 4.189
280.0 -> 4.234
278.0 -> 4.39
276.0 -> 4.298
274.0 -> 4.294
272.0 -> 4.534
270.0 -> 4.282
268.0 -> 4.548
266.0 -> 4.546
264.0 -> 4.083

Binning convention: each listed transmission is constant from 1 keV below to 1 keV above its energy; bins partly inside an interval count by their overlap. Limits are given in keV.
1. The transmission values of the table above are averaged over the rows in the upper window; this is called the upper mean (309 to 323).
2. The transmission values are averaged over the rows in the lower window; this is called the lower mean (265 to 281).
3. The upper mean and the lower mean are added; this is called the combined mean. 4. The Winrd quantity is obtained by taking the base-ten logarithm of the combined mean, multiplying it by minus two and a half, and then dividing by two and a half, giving -0.917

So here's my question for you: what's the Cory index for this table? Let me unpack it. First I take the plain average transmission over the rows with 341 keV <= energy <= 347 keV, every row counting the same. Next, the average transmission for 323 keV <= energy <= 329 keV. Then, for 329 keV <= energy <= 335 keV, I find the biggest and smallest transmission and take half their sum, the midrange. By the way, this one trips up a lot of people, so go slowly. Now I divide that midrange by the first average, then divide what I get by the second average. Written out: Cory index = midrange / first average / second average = 0.267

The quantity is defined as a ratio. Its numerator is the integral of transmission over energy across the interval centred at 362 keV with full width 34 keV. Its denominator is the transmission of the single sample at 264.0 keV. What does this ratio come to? 31.9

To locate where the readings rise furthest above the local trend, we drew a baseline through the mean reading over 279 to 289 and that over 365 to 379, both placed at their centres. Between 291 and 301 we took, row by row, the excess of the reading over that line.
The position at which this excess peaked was 300.0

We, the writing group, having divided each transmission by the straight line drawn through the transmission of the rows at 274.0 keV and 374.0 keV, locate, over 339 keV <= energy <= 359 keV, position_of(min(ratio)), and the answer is 358.0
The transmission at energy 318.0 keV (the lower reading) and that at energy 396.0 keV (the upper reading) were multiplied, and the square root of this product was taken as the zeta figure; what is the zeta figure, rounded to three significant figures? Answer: 3.49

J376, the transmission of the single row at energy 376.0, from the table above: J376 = 3.498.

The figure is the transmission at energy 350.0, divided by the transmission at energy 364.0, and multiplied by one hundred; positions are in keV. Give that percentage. 88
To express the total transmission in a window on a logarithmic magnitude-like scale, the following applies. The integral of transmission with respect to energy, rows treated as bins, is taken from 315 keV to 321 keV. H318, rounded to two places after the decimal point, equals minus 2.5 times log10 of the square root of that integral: -1.70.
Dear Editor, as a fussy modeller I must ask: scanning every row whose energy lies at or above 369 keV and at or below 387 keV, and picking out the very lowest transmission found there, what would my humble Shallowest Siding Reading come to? 3.351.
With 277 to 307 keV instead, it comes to 3.49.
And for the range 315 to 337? 3.518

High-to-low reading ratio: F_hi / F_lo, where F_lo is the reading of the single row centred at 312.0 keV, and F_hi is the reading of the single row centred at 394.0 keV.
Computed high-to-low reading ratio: 0.84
